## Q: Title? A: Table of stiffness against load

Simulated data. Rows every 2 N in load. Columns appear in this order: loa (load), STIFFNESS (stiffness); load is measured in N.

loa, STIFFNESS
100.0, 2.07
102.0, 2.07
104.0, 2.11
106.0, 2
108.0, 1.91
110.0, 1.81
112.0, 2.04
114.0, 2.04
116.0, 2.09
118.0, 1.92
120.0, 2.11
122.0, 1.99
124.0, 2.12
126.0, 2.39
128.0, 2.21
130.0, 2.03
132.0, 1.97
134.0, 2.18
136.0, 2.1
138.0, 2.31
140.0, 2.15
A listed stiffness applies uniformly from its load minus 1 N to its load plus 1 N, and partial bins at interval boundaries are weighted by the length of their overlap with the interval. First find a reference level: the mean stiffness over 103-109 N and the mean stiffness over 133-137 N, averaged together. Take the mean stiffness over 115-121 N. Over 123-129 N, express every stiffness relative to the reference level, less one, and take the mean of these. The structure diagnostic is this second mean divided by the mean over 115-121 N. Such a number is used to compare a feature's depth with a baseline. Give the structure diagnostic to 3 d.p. 0.039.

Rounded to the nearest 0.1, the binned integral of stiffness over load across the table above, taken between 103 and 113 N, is 19.7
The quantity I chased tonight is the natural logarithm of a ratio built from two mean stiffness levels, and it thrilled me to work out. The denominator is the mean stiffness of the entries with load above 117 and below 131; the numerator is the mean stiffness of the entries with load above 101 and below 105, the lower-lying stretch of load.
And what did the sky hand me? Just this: -0.010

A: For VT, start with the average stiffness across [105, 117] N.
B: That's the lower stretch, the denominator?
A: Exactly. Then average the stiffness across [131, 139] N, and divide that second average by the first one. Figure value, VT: 1.080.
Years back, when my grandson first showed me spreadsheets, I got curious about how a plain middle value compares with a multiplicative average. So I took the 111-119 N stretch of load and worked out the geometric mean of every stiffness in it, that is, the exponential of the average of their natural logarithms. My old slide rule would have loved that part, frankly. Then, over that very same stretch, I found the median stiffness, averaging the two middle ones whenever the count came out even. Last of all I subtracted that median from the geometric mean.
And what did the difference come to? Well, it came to -0.02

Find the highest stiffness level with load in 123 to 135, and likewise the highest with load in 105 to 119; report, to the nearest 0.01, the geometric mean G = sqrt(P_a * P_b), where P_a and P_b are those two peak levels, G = 2.23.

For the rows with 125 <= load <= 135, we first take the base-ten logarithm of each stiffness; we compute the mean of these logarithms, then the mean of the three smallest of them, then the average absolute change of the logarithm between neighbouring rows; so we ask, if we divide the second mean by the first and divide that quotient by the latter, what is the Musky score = 29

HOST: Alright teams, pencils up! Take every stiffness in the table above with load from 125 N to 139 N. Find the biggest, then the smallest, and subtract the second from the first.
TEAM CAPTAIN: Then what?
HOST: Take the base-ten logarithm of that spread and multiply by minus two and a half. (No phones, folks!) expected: 0.94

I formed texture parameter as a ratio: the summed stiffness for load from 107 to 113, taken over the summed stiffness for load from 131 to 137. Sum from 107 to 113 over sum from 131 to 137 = 0.92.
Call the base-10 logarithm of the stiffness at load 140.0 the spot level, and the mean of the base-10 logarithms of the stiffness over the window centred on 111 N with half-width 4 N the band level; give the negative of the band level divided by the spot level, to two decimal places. -0.87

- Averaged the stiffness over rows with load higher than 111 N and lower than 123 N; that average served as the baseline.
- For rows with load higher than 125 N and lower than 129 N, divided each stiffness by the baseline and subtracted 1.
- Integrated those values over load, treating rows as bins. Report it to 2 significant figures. 0.53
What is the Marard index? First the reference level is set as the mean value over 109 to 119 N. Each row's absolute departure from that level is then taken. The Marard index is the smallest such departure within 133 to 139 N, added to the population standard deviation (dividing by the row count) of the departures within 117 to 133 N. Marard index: 0.25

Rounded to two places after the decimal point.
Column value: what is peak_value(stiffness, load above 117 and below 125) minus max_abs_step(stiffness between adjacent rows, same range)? 1.93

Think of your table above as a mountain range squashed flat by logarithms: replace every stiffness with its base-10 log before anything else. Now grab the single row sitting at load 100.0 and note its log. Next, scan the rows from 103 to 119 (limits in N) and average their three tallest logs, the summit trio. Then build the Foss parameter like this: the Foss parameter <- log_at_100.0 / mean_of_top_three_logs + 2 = 2.99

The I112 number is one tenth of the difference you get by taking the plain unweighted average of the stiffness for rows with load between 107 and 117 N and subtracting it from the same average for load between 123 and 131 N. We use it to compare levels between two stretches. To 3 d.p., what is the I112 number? 0.021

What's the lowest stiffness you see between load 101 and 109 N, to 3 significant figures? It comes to 1.91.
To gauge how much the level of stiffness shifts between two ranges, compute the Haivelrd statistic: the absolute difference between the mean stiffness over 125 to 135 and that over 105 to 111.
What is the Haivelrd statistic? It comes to 0.25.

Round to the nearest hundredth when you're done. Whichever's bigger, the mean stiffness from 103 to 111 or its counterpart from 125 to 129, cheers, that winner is 2.30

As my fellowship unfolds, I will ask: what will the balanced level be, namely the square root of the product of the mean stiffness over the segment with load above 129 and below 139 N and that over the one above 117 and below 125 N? 2.08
